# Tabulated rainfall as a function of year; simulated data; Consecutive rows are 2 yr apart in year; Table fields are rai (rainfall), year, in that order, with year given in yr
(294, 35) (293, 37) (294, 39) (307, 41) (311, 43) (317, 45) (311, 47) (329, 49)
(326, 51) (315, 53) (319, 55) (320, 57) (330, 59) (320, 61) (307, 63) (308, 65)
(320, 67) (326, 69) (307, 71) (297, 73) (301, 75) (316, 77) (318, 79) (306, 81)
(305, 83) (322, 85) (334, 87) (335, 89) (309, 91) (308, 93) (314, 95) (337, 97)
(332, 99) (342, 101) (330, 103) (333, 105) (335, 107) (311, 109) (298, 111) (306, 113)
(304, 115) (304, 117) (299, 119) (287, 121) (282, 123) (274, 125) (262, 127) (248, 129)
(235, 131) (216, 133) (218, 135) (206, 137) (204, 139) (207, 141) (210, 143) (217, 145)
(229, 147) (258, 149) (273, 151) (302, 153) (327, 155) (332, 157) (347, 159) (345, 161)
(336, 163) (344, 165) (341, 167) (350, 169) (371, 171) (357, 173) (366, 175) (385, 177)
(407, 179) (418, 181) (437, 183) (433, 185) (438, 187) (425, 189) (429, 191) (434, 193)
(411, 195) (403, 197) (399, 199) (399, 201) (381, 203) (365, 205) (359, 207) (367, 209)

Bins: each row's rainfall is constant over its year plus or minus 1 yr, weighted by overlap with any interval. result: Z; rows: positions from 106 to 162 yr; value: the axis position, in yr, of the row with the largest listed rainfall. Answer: 159 yr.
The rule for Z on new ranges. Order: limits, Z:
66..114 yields 101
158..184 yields 183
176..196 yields 187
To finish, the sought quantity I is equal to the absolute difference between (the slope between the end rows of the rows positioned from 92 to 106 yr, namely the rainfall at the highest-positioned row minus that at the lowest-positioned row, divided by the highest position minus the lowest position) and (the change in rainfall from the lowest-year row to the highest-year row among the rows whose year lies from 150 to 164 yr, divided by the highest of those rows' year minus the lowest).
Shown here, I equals 3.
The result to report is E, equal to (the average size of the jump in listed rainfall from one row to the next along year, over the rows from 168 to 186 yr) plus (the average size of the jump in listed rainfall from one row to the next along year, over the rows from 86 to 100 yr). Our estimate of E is 25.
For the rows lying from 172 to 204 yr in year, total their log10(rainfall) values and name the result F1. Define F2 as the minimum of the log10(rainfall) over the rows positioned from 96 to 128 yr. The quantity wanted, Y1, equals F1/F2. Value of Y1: 17.3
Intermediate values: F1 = 41.8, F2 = 2.42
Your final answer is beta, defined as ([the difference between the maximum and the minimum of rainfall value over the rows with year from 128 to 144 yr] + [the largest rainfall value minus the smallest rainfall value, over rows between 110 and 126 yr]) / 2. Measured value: 38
